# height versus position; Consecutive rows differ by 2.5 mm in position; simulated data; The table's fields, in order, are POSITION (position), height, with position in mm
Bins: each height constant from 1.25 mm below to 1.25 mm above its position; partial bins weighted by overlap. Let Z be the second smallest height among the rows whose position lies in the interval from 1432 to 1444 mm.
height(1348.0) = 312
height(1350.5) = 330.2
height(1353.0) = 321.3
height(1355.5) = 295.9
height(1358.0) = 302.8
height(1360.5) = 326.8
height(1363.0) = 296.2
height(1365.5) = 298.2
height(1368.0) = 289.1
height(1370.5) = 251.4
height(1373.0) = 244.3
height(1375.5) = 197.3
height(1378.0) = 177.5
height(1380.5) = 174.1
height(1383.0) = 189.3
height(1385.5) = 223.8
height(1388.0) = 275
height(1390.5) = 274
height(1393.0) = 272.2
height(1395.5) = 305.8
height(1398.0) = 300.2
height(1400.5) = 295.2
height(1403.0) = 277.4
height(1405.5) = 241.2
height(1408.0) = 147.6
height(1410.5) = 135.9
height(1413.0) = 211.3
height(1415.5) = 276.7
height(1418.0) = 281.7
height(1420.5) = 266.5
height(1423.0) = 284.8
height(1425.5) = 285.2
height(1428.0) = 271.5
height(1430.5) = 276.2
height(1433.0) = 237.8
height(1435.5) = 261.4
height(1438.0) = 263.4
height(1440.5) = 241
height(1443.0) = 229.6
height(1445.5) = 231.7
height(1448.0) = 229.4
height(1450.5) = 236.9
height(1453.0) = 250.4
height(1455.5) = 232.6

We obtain 237.8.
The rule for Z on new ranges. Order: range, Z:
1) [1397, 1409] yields 241.2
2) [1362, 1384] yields 177.5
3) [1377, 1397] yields 177.5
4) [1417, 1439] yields 261.4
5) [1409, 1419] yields 211.3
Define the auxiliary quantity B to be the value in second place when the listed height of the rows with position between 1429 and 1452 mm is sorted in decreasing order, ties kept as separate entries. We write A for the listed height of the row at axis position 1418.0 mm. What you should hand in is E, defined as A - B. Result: 18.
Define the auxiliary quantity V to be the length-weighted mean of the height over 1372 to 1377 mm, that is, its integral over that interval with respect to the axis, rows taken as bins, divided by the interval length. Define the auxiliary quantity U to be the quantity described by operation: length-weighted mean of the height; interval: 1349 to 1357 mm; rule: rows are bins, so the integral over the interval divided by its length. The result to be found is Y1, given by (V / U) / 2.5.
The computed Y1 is 0.28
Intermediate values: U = 315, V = 217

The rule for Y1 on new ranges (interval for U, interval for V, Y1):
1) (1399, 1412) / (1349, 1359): 0.57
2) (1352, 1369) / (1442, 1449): 0.30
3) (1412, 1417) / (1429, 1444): 0.41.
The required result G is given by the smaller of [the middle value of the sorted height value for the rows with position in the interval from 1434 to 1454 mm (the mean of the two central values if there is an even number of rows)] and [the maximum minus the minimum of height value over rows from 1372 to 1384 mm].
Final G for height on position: 70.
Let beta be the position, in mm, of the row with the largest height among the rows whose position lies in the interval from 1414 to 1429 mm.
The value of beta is 1425.5 mm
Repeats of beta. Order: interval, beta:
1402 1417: 1403.0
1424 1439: 1425.5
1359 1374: 1360.5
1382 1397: 1395.5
